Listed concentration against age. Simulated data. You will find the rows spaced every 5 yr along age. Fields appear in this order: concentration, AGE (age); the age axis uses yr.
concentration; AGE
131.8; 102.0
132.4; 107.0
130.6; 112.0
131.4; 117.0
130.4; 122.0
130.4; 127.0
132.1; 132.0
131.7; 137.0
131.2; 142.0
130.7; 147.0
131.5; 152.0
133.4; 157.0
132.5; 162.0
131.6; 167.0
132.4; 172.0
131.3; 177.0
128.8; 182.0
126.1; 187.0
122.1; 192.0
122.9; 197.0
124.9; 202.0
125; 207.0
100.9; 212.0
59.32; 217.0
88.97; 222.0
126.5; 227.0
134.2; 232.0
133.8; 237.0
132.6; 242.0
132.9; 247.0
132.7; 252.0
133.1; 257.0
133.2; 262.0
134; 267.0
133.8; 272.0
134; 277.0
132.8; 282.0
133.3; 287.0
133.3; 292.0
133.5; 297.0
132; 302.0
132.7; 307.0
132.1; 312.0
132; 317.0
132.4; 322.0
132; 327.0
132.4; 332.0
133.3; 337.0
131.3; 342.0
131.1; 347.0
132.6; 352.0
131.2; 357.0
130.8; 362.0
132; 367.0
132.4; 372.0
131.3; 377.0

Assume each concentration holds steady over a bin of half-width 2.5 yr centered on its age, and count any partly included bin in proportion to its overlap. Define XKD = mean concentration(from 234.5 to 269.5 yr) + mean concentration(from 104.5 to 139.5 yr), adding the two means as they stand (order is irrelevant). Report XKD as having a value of 264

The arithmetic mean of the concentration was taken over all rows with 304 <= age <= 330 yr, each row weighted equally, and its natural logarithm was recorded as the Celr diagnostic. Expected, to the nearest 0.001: 4.885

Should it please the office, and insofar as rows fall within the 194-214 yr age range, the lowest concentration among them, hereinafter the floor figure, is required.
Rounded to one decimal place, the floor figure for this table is 100.9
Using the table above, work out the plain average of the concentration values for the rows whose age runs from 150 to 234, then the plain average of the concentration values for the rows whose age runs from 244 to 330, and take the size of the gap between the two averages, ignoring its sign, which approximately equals 12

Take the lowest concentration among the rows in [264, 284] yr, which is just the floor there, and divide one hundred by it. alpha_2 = 0.753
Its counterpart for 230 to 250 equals 0.754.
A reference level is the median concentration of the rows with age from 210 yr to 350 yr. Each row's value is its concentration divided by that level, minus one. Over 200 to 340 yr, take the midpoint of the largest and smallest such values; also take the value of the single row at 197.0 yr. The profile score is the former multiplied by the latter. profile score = 0.020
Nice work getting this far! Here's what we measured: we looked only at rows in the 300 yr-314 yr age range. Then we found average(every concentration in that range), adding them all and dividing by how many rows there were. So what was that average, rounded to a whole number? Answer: 132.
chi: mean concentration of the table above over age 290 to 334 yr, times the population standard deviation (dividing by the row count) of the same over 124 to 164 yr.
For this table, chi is 121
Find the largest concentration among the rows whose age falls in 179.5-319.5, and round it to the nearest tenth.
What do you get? 134.2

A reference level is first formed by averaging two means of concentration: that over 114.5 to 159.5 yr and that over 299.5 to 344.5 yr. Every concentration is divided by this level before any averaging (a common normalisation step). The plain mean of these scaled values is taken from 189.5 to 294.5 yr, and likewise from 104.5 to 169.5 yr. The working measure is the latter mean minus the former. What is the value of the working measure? 0.057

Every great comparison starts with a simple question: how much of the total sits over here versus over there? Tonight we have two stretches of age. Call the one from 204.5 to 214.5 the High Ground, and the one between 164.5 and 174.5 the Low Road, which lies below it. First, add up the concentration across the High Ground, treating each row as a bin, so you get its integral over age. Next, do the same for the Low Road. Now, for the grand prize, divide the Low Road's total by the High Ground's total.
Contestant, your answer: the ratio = 1.17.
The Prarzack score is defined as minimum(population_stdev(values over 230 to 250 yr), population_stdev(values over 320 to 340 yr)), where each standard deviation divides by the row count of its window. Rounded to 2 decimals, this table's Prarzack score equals 0.48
